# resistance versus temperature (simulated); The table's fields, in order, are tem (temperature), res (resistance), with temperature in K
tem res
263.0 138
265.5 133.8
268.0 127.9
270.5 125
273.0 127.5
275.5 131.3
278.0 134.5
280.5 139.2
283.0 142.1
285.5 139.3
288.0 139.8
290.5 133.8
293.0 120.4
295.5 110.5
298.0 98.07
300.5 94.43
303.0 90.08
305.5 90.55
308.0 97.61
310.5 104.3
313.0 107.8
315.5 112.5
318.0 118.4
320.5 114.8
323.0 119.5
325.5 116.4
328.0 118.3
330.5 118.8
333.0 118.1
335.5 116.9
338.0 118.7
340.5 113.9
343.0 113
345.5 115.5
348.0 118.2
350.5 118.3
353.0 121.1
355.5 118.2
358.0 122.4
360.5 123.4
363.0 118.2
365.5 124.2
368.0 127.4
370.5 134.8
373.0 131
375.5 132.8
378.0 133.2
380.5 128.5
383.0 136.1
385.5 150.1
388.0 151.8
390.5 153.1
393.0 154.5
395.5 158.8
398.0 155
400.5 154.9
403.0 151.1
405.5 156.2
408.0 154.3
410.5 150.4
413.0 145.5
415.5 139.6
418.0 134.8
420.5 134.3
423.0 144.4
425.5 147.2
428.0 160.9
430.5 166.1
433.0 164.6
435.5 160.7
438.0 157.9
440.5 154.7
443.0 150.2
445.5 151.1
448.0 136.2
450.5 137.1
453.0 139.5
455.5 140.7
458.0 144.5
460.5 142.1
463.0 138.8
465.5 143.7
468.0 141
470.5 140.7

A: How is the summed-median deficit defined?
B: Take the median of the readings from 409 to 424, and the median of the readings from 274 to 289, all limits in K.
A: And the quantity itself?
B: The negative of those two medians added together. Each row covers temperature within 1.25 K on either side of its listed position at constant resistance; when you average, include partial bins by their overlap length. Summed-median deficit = -281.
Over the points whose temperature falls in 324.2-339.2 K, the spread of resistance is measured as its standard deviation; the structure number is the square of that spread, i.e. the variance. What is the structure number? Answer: 1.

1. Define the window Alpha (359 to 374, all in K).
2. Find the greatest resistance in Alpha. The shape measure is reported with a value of 134.8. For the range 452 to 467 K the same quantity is 144.5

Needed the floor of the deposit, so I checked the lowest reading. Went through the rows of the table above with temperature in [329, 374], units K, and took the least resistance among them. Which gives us 113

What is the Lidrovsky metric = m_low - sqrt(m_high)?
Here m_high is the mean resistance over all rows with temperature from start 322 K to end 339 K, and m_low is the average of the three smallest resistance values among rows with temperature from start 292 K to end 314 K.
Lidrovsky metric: 81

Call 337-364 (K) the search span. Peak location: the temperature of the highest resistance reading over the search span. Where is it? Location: 360.5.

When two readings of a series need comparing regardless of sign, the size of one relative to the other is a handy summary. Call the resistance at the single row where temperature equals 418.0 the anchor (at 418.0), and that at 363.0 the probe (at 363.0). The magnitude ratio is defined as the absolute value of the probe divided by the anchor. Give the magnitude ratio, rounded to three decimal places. 0.877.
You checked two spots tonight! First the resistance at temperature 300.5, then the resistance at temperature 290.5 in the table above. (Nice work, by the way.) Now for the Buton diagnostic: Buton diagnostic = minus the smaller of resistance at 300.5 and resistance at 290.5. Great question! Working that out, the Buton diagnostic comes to -94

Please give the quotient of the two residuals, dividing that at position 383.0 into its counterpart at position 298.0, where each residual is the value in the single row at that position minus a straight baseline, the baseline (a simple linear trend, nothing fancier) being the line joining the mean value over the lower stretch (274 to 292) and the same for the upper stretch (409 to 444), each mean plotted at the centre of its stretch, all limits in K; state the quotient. 3.8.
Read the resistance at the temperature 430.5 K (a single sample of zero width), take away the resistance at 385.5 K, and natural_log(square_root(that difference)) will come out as 1.39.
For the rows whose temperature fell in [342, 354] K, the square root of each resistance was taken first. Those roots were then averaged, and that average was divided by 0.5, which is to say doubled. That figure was 21.7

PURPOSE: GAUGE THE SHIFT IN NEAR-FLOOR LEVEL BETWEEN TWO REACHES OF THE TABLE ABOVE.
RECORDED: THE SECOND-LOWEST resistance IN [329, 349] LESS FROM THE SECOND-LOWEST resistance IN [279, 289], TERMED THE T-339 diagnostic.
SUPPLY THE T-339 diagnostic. 25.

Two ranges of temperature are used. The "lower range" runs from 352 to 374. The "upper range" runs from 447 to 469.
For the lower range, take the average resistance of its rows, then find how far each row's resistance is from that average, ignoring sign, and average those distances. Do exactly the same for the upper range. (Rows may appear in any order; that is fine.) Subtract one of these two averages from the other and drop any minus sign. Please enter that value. 2.1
